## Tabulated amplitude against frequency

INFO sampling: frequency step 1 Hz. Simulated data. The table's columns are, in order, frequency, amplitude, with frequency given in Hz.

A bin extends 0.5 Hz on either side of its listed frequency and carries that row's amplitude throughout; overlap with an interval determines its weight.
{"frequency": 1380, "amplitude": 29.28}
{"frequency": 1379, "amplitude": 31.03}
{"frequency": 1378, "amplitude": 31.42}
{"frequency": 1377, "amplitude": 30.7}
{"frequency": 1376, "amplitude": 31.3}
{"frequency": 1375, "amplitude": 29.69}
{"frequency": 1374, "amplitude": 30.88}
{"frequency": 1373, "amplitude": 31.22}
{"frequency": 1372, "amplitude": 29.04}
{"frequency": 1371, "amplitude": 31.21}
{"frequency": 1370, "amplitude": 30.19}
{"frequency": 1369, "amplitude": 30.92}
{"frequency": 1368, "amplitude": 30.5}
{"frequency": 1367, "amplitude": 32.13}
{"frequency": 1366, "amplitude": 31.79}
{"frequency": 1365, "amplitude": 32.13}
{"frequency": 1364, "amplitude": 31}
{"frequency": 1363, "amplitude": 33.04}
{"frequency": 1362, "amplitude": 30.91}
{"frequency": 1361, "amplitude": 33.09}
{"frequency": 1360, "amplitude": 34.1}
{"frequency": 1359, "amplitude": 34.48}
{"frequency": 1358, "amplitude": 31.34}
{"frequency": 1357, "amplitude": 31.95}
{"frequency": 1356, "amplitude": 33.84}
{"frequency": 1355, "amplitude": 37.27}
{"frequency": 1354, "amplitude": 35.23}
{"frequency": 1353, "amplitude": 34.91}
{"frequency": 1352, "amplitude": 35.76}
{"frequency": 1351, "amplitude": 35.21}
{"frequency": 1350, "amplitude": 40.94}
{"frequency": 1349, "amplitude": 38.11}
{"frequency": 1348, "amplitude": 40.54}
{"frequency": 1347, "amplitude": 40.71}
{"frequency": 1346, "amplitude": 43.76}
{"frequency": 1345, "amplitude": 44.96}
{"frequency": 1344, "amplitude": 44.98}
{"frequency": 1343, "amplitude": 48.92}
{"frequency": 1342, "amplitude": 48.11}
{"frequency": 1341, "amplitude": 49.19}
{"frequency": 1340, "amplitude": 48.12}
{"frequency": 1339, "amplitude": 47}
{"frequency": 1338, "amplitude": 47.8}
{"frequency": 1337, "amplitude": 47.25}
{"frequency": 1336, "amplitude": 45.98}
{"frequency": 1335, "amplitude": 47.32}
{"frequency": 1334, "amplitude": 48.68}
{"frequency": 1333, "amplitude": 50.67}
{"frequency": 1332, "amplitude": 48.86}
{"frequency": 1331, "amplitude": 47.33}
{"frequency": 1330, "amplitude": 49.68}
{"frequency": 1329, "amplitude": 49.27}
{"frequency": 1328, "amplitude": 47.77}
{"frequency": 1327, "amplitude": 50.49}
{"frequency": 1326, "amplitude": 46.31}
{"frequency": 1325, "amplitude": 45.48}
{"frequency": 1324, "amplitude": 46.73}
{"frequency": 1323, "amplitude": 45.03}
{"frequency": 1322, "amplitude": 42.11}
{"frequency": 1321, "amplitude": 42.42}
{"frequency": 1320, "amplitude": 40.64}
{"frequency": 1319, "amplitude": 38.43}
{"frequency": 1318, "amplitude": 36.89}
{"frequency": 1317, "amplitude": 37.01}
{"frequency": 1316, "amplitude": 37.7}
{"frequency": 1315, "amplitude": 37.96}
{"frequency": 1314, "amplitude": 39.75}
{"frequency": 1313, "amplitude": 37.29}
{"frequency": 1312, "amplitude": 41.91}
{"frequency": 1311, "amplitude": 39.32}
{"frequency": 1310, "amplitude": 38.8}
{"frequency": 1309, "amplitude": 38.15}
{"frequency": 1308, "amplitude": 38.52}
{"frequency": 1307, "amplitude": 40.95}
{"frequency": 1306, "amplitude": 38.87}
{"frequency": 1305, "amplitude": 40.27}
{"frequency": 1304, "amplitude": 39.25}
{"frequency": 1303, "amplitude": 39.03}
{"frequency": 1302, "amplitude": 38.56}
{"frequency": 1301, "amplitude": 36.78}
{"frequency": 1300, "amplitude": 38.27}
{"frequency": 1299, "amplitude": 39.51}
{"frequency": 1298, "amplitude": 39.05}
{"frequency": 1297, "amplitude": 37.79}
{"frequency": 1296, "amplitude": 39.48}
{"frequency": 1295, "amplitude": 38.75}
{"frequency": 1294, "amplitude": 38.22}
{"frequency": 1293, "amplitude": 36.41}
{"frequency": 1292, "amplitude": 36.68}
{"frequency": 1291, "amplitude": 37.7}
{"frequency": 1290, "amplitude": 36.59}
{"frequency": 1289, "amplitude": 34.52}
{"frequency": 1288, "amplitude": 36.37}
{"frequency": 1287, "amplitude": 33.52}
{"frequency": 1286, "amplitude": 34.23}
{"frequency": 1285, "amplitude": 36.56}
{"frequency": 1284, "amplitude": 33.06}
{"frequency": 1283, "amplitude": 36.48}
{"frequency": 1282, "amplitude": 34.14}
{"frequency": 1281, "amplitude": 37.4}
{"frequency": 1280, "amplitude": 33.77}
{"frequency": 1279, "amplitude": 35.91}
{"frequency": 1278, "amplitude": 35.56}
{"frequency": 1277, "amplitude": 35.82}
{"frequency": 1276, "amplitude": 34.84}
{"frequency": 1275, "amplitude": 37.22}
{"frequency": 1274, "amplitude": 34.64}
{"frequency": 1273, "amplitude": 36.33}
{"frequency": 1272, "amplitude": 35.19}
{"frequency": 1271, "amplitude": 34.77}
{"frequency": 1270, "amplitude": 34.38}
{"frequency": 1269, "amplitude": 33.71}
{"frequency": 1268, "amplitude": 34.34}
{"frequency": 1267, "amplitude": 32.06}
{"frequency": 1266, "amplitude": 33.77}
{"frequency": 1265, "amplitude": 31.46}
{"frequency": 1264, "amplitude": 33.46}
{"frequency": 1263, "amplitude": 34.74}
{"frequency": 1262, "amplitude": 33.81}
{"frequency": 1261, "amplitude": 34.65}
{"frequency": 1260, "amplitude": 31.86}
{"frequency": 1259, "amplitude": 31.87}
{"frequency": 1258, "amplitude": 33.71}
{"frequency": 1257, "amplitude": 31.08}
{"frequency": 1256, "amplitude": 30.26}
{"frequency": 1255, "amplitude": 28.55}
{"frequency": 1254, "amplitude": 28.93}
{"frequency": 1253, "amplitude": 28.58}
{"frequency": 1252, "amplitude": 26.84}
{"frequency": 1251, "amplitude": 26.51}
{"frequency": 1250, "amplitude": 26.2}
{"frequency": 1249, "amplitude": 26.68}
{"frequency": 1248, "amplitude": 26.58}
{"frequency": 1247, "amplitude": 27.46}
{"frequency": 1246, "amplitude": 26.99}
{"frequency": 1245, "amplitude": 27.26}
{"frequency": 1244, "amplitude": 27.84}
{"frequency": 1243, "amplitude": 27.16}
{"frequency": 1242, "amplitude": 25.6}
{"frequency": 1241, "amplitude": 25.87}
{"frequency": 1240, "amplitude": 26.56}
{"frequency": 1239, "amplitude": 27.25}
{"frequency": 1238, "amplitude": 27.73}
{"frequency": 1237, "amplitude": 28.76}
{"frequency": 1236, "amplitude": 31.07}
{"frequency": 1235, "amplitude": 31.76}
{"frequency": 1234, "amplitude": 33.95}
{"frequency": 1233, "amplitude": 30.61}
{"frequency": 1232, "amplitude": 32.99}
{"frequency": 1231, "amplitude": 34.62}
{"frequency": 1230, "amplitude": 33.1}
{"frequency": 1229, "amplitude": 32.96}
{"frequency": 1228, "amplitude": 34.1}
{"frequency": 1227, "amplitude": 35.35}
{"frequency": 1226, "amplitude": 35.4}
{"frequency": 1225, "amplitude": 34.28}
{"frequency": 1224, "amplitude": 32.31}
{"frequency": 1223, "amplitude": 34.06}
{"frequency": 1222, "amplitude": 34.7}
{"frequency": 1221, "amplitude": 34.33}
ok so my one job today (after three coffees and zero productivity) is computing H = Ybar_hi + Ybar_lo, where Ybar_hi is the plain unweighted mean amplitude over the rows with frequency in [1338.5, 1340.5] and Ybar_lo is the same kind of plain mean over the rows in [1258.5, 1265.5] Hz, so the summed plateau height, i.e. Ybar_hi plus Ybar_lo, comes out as 81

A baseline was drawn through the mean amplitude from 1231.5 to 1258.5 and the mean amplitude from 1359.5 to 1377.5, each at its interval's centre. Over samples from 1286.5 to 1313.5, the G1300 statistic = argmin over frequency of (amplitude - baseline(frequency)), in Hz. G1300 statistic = 1287 Hz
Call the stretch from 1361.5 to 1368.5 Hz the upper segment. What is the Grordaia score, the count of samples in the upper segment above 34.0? 0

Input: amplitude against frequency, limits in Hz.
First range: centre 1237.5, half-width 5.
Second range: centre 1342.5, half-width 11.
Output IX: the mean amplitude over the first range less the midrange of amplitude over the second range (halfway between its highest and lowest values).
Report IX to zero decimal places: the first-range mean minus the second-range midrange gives -14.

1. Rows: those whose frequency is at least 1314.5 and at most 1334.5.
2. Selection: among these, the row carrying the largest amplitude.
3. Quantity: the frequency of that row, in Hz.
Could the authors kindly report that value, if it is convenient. 1333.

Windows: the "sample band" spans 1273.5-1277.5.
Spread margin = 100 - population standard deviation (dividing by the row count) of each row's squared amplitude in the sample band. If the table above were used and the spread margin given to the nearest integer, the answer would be 27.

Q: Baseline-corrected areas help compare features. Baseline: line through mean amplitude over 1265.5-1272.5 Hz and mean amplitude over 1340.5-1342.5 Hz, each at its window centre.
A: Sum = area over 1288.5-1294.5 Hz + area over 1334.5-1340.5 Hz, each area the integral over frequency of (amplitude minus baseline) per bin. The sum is -15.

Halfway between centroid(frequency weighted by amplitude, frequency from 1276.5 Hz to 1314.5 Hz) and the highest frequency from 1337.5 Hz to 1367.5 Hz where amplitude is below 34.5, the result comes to 1331.5 Hz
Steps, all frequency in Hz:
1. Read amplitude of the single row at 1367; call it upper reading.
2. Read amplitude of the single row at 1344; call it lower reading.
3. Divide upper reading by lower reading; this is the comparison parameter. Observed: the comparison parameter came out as 0.71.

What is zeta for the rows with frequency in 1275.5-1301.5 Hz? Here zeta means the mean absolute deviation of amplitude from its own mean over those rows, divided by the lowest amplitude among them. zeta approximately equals 0.044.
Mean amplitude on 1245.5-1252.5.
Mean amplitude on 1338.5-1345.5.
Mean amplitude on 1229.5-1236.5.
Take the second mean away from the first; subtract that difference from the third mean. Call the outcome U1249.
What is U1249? 53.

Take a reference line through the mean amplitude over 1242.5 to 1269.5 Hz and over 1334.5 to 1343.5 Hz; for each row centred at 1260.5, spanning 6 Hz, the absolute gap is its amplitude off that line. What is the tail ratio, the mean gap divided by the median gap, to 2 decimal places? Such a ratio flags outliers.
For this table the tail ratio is 0.85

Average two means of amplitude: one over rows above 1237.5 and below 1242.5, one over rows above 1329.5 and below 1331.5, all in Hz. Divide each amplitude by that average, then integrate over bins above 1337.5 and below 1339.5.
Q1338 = 2.52 Hz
